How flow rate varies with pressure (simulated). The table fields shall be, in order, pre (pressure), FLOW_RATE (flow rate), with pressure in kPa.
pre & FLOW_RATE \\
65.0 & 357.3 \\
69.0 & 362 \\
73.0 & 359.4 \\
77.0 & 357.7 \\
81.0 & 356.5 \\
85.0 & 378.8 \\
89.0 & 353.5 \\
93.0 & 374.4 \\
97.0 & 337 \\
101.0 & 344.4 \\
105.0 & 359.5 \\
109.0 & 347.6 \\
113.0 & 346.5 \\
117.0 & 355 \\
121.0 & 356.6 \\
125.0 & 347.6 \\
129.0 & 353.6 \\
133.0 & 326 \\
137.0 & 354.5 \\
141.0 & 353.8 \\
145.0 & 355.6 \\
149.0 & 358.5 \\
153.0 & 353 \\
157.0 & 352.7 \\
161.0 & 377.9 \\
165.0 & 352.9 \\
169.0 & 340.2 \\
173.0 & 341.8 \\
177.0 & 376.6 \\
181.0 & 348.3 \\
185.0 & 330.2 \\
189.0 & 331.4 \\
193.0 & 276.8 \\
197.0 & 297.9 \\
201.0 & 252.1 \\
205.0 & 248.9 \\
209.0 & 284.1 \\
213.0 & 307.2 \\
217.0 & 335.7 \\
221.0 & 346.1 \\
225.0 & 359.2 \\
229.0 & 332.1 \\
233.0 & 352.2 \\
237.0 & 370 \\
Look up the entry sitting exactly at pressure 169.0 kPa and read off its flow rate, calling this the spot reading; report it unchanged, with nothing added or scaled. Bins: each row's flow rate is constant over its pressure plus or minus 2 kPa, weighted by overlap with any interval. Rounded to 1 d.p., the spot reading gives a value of 340.2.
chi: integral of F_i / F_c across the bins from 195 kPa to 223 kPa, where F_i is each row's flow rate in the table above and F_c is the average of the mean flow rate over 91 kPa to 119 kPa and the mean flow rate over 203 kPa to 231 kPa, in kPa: 24.8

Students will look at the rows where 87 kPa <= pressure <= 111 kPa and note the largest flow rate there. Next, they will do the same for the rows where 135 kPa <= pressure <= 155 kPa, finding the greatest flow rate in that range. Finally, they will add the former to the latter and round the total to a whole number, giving 733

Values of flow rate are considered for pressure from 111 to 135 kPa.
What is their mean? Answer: 348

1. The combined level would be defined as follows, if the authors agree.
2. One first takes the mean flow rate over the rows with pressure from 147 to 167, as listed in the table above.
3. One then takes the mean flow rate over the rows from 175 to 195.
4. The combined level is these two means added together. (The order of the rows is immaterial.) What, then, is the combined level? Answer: 692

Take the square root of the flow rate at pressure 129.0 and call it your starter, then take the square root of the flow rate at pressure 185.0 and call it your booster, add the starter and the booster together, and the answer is 37.0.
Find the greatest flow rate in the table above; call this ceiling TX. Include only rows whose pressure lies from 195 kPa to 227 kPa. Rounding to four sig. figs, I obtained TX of 359.2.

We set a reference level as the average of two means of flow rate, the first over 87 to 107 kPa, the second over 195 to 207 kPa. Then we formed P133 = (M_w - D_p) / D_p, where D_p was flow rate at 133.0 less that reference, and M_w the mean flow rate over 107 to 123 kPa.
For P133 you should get 21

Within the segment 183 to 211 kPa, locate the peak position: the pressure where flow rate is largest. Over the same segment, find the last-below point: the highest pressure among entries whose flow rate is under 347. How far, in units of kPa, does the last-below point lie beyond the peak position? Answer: 20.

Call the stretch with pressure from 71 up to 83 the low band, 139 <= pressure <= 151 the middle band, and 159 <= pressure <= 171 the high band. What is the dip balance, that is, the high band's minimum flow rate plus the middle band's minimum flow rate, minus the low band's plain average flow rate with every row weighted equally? 336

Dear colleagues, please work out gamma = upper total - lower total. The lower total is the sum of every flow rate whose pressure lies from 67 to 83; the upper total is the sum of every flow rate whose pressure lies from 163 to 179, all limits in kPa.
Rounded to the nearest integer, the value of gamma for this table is -24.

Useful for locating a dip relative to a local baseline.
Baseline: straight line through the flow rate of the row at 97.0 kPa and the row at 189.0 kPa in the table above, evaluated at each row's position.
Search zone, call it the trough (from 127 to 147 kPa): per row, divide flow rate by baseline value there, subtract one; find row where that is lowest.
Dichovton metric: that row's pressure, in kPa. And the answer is 133.0 kPa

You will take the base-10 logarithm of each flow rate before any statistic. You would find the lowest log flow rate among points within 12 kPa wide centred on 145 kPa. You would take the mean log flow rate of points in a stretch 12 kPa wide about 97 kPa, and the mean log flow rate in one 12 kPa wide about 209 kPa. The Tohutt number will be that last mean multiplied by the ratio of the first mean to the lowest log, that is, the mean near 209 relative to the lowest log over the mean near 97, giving 2.44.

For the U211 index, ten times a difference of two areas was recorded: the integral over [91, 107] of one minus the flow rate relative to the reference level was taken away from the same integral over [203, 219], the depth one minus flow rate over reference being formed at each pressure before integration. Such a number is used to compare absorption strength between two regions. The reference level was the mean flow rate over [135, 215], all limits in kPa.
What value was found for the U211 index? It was 29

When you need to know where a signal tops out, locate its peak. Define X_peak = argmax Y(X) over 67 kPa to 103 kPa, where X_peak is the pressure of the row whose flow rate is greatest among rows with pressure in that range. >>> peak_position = 85.0 kPa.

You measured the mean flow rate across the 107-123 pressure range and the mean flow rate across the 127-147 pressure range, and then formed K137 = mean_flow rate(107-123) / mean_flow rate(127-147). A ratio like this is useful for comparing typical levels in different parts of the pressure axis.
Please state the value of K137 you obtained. 1.01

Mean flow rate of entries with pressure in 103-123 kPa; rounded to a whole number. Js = 353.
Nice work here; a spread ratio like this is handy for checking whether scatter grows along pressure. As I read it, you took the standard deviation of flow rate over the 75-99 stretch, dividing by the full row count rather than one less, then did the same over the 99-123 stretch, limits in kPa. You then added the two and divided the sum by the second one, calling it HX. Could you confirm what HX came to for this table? 3.44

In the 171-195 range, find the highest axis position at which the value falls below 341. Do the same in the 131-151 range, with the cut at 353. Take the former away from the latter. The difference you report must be -60 kPa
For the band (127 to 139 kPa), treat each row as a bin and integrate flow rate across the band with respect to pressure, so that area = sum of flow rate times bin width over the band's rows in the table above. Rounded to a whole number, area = 4136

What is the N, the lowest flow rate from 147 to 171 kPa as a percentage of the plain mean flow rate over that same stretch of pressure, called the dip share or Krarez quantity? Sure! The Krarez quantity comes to 96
